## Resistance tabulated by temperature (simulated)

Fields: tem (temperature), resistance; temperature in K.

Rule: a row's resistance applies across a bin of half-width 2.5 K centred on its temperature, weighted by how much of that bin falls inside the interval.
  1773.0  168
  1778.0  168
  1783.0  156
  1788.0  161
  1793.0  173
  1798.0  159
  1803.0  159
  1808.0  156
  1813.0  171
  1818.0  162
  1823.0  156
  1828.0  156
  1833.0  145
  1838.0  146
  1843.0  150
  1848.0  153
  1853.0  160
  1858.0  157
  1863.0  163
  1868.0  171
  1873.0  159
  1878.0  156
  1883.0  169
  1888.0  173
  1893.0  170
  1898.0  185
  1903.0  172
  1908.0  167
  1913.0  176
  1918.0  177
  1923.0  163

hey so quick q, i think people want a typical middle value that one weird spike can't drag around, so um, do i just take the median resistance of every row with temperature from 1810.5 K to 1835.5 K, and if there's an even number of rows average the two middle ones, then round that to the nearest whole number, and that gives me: 156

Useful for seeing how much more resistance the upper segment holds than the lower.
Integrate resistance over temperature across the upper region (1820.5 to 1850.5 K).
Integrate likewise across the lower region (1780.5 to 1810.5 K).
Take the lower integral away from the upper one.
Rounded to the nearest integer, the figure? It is -290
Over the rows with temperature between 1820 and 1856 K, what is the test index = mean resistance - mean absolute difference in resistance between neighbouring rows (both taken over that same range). 148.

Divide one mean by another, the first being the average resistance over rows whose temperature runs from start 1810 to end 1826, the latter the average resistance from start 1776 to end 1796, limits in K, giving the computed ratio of 0.99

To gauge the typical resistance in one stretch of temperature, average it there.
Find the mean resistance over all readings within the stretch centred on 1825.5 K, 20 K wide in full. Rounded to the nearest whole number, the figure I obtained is 155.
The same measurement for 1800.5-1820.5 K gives 162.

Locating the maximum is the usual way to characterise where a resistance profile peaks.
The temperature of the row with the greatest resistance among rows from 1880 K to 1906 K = 1898.0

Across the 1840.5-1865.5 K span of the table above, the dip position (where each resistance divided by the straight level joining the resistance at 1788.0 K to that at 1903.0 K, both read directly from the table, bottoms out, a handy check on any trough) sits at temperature 1843.0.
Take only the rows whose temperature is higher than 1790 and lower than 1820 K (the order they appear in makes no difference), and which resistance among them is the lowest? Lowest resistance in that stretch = 156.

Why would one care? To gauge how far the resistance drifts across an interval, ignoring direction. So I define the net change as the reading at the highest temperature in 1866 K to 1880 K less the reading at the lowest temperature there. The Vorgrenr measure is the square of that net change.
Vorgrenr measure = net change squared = 225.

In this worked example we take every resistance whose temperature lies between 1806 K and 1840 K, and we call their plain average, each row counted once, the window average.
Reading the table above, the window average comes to 156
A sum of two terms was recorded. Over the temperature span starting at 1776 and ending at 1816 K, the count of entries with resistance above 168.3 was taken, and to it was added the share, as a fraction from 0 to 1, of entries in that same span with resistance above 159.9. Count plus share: 2.5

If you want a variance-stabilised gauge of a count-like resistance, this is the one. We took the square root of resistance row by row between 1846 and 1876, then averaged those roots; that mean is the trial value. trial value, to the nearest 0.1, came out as 12.7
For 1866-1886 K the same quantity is 12.8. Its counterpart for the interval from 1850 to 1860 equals 12.6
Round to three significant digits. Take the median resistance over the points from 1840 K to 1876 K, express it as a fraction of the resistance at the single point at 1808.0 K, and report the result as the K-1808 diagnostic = 1.02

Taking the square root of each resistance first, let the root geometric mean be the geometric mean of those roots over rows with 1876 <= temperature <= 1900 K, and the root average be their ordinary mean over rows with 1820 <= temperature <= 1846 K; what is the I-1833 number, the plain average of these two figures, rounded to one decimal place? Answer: 12.7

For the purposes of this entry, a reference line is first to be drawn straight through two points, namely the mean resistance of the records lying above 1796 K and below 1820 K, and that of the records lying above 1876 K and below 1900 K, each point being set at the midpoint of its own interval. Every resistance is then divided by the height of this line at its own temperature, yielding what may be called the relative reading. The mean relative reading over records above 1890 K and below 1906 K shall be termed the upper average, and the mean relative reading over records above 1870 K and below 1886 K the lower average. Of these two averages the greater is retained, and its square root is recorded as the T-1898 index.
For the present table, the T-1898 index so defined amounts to 1.01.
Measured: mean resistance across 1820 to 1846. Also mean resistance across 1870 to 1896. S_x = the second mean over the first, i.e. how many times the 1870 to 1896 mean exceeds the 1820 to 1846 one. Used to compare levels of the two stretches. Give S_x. 1.10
